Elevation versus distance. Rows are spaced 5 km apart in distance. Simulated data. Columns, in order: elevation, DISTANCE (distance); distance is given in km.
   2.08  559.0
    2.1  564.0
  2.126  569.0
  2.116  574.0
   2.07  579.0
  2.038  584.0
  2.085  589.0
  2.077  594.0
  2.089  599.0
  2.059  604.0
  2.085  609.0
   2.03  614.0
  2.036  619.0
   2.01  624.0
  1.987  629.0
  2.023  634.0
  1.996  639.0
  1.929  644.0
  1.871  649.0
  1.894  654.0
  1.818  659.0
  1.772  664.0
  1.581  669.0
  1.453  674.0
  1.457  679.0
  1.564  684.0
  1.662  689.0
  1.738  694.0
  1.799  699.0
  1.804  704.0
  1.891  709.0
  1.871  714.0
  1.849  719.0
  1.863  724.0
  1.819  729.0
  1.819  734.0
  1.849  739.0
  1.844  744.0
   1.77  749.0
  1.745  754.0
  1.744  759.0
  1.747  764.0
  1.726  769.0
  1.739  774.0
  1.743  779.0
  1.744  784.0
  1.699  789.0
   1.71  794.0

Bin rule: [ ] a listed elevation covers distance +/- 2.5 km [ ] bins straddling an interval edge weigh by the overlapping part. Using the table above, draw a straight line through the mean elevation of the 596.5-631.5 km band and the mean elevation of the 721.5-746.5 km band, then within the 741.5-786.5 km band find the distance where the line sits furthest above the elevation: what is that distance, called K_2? 754.0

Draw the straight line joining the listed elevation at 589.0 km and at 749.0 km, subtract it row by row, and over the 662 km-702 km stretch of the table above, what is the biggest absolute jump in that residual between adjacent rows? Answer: 0.18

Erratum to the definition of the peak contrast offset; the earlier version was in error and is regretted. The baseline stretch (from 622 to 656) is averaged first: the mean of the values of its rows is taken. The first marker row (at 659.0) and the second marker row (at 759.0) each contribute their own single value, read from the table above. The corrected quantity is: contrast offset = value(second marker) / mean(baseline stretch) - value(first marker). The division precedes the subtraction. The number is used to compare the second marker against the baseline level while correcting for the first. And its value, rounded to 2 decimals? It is -0.93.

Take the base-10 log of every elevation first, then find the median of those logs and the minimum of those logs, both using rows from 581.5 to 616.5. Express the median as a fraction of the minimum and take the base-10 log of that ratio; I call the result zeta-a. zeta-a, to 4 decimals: 0.0138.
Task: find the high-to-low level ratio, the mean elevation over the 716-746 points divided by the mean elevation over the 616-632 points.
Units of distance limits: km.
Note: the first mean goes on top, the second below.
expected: 0.915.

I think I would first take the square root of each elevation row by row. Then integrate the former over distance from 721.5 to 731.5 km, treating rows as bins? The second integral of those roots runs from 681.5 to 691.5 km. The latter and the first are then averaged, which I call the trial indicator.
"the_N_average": 13.1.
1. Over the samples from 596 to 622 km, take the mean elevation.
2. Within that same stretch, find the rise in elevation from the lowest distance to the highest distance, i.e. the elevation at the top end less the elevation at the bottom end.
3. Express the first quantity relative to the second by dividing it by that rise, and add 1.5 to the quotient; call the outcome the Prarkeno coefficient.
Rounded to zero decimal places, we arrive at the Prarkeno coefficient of -37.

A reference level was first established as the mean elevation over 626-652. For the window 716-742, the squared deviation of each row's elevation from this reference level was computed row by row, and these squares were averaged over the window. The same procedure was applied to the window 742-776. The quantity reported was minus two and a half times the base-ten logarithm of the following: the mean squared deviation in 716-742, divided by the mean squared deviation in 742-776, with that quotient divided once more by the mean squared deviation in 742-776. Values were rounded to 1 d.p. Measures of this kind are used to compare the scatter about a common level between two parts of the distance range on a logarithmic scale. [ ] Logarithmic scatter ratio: -2.3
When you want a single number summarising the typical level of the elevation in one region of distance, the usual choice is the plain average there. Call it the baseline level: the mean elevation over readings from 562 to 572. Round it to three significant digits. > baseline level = 2.11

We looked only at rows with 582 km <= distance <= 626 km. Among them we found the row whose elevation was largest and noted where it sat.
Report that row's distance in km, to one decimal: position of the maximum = 599.0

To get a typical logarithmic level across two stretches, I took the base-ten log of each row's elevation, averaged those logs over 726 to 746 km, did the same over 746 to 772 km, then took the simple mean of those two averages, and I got 0.253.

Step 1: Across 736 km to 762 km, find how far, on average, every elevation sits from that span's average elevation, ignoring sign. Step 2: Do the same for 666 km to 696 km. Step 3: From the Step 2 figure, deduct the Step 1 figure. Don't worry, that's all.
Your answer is 0.04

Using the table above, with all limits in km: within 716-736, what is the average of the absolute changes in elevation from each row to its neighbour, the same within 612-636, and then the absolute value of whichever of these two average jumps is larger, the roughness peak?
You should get 0.02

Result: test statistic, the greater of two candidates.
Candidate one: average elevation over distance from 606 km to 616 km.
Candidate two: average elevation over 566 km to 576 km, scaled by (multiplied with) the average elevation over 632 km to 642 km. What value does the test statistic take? 4.3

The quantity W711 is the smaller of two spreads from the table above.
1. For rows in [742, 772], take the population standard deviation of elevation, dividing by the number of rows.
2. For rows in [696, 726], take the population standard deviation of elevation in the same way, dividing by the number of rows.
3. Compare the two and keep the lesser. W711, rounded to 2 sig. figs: 0.034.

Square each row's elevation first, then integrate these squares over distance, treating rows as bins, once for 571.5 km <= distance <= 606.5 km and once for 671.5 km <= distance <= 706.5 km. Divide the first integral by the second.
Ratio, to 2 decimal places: 1.59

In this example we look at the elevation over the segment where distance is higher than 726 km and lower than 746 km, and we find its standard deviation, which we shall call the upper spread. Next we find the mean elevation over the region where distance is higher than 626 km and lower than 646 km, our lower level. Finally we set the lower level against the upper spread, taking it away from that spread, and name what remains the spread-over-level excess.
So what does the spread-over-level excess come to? -1.97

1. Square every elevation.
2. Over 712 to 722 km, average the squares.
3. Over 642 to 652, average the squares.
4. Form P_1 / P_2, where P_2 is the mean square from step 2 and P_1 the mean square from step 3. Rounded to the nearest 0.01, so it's 1.04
